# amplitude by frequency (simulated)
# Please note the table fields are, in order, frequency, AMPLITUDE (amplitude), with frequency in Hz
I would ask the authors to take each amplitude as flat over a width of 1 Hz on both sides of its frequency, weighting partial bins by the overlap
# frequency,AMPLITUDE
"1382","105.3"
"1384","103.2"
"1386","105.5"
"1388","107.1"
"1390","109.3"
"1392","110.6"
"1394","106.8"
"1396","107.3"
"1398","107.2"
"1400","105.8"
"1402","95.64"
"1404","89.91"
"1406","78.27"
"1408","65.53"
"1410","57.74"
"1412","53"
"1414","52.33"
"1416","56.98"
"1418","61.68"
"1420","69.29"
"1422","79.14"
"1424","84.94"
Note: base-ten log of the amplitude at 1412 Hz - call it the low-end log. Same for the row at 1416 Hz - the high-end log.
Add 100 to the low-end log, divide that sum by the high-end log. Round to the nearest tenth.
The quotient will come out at 57.9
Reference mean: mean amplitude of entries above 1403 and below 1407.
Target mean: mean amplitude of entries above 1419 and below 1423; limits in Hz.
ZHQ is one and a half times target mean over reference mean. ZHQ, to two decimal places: 1.32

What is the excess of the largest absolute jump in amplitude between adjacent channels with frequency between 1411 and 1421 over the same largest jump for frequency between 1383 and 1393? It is 5.3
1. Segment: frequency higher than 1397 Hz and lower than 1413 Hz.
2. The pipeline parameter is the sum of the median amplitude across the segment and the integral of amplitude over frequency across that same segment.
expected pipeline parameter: 1390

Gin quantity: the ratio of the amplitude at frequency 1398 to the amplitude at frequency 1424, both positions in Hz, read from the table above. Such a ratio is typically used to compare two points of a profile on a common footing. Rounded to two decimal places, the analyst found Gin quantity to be 1.26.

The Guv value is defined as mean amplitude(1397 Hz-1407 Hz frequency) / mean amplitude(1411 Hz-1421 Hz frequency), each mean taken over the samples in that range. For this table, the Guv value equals 1.63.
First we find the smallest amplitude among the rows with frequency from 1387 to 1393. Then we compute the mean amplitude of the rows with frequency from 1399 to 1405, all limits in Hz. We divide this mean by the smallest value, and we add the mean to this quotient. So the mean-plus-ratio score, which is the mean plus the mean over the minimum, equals 98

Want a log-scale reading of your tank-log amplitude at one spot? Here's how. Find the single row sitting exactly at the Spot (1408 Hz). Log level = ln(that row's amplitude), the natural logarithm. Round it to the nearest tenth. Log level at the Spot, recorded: 4.2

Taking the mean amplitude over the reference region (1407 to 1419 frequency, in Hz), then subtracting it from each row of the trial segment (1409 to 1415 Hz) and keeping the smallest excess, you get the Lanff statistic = -5.5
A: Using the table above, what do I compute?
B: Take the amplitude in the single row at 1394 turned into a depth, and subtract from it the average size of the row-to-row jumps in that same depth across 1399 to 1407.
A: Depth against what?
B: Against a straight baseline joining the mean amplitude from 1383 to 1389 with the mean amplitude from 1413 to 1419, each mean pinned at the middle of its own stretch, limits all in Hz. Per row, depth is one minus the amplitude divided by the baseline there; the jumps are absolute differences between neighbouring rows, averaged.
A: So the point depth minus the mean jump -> -0.225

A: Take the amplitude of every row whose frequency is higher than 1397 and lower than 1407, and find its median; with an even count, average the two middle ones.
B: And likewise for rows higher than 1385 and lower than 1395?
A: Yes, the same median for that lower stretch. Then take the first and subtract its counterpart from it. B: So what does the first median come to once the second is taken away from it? -11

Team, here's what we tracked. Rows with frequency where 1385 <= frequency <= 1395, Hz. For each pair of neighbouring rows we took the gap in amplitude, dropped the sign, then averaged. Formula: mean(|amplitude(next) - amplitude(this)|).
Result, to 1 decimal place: 2.2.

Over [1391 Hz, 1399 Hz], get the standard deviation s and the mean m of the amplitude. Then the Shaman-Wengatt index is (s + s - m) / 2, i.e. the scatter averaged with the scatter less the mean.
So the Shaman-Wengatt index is -52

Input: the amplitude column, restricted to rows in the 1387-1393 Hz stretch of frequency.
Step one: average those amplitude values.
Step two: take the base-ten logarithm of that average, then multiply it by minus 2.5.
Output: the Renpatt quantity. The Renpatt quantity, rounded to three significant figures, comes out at -5.09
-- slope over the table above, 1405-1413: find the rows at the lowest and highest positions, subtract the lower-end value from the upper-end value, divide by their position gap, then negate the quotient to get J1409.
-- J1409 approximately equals 4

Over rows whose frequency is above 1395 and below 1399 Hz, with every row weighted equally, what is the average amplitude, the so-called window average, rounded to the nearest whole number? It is 107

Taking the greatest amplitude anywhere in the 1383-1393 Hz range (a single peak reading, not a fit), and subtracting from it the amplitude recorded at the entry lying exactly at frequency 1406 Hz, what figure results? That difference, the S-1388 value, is 32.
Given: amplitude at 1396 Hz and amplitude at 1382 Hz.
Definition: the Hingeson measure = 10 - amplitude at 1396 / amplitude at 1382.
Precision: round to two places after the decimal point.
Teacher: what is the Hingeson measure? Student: 8.98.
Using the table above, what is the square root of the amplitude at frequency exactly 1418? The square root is 7.9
